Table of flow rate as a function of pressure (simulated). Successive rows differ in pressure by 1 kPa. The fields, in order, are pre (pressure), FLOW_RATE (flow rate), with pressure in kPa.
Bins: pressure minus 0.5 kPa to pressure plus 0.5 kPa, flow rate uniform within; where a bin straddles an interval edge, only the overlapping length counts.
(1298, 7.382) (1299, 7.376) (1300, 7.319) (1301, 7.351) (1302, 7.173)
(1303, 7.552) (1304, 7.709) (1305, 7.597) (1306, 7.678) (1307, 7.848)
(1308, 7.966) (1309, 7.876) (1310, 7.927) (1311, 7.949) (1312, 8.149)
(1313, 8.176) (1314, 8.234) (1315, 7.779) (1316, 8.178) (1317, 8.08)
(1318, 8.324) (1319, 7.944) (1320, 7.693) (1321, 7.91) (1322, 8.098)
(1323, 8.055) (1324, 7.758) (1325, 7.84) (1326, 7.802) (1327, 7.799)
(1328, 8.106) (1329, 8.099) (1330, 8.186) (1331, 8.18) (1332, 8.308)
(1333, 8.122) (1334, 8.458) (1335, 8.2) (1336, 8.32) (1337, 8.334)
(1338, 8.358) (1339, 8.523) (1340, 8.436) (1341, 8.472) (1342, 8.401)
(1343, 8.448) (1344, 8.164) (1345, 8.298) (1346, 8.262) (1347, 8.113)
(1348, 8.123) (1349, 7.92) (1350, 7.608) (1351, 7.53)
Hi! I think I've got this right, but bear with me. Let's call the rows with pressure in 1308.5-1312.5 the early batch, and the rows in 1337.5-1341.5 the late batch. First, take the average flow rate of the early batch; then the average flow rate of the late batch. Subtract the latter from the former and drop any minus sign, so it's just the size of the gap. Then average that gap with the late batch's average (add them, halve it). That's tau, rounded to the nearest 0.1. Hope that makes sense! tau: 4.5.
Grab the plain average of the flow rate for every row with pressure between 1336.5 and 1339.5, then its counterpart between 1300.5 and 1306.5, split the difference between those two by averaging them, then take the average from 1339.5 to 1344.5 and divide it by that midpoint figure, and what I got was 1.054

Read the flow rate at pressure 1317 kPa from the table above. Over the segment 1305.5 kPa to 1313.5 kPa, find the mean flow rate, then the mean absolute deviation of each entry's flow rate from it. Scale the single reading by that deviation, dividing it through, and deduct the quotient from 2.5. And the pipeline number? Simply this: -68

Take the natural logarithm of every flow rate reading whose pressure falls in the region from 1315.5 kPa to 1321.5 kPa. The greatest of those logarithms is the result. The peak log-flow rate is 2.12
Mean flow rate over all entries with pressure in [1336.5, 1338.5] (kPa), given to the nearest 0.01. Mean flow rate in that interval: 8.35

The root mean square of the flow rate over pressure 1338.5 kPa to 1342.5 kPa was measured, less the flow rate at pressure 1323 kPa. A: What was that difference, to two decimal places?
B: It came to 0.40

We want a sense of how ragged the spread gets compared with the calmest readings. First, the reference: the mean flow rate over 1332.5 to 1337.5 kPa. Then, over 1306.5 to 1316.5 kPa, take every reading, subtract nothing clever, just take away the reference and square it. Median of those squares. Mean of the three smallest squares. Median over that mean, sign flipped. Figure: -12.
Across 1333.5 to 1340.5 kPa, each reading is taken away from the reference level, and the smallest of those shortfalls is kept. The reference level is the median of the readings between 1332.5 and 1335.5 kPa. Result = -0.32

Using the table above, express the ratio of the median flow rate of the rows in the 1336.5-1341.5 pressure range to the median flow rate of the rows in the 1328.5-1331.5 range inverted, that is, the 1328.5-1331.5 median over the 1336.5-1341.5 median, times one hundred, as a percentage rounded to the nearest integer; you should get 97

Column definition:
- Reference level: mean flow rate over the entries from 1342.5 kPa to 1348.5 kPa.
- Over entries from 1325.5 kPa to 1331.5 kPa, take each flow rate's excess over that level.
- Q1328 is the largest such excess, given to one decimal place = 0.0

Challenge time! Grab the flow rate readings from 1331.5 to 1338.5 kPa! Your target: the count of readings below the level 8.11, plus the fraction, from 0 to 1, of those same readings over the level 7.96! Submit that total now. 1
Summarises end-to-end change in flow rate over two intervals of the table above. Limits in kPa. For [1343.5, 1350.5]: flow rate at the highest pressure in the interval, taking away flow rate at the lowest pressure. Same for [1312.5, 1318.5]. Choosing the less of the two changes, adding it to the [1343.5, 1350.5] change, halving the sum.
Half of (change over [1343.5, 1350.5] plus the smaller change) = -0.6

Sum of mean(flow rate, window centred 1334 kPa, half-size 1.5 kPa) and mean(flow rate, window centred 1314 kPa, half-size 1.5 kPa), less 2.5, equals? 13.8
